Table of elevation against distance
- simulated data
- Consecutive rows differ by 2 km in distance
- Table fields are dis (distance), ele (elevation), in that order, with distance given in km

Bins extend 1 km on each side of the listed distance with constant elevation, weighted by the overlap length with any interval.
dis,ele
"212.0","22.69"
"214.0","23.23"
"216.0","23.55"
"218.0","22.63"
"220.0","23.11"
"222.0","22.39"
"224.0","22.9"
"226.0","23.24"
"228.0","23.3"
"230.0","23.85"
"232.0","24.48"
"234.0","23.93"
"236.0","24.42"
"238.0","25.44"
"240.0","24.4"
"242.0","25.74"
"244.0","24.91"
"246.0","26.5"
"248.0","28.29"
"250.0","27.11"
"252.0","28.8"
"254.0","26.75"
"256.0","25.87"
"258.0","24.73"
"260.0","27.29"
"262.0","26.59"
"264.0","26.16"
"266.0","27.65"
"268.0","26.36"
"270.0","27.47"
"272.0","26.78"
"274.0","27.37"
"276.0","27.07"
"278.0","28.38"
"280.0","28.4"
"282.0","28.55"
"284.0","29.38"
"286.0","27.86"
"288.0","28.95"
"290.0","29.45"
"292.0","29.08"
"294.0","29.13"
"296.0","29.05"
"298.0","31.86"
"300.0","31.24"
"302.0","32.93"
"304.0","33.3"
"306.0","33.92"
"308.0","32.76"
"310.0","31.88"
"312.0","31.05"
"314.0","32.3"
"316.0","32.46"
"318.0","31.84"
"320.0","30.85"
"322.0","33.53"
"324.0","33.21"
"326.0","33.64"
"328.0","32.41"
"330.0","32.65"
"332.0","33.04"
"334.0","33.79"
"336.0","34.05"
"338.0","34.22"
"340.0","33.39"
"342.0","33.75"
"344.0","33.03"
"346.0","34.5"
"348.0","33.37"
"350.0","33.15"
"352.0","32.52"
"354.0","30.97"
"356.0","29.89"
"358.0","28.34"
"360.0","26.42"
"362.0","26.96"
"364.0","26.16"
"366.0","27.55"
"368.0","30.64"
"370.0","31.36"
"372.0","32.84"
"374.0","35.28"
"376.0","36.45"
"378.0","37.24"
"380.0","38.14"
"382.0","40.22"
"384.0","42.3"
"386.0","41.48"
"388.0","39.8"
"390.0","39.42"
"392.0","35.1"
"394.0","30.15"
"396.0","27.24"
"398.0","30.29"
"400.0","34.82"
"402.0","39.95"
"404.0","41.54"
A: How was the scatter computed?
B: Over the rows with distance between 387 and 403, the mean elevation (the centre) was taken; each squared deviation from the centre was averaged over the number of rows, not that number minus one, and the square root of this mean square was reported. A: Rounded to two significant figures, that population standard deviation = 4.6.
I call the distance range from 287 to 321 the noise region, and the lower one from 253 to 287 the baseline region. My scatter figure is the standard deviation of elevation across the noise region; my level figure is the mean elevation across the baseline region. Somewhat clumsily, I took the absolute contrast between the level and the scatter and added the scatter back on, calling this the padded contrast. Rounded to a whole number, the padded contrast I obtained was 27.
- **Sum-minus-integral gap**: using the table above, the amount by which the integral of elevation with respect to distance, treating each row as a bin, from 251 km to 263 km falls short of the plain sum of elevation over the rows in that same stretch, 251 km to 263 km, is -160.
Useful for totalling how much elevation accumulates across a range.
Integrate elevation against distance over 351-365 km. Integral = 403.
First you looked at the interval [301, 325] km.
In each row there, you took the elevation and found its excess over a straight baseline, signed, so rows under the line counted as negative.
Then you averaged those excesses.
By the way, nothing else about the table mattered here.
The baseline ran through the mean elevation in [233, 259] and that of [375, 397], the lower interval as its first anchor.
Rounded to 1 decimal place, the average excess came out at 1.3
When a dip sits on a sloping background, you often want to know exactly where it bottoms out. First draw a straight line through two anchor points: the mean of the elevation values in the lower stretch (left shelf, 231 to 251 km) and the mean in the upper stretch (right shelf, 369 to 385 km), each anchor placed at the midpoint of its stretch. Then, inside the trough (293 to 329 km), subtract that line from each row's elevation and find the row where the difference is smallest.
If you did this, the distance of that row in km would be 320.0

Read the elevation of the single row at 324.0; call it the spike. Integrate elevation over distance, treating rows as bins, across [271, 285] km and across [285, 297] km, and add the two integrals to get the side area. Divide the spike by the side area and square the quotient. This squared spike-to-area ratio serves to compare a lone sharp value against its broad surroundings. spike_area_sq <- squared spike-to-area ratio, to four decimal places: 0.0020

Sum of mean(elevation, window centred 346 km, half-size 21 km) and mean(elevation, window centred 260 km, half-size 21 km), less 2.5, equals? 55.9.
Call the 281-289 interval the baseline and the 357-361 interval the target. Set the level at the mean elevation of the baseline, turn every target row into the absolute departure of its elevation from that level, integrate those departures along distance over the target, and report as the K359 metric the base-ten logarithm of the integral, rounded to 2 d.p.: 0.72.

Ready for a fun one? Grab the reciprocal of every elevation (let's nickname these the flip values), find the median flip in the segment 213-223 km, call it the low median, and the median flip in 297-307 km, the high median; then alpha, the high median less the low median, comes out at -0.013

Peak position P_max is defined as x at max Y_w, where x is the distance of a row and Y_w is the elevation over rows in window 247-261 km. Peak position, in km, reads 252.0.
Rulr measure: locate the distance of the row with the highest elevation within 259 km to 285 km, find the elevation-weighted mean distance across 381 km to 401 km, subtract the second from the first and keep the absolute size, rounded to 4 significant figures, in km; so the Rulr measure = 106.3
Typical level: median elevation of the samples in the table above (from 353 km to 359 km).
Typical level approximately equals 29.9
